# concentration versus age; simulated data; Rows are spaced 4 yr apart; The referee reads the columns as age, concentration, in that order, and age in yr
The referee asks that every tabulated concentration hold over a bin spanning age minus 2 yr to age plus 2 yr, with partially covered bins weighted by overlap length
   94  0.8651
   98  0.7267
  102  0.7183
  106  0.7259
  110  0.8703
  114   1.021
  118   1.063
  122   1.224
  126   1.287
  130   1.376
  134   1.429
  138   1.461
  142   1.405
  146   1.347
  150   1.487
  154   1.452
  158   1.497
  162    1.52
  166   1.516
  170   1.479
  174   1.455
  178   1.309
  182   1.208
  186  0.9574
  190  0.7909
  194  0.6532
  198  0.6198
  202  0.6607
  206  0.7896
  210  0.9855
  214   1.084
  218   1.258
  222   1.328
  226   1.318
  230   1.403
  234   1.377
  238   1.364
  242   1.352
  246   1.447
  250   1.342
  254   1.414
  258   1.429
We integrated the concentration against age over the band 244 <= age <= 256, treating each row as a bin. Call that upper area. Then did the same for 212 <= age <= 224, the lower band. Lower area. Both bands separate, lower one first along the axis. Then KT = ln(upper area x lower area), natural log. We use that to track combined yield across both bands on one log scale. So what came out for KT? 5.51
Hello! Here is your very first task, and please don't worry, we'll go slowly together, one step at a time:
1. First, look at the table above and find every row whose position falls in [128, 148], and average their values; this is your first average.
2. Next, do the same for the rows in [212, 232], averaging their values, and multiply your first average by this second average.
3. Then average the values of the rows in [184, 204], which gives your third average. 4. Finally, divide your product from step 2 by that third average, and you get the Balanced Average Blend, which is 2.4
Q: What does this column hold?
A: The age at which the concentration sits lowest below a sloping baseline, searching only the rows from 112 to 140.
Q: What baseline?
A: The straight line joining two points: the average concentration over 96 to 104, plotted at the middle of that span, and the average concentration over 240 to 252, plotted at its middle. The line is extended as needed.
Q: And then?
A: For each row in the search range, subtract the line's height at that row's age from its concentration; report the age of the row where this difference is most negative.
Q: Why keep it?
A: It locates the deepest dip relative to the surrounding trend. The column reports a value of 114 yr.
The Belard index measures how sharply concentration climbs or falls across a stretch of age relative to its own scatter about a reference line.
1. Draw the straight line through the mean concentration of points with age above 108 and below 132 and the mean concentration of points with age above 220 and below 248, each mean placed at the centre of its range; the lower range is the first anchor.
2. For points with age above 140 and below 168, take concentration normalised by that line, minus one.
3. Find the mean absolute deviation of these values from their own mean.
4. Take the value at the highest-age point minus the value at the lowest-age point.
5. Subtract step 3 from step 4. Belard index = 0.01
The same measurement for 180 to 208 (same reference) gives -0.48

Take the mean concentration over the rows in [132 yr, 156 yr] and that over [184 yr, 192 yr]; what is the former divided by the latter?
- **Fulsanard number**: 1.6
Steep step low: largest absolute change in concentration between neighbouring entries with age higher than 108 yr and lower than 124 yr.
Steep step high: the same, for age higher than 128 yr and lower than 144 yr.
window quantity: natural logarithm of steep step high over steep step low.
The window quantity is -1.1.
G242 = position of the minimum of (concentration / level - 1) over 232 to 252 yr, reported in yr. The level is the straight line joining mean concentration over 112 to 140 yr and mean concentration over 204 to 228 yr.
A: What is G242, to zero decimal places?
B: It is 242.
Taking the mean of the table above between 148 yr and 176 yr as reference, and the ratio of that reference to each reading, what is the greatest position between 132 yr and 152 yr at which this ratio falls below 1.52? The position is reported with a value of 150 yr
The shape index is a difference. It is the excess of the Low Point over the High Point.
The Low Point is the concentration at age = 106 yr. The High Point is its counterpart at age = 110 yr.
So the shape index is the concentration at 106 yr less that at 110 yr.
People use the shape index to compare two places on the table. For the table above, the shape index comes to -0.14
